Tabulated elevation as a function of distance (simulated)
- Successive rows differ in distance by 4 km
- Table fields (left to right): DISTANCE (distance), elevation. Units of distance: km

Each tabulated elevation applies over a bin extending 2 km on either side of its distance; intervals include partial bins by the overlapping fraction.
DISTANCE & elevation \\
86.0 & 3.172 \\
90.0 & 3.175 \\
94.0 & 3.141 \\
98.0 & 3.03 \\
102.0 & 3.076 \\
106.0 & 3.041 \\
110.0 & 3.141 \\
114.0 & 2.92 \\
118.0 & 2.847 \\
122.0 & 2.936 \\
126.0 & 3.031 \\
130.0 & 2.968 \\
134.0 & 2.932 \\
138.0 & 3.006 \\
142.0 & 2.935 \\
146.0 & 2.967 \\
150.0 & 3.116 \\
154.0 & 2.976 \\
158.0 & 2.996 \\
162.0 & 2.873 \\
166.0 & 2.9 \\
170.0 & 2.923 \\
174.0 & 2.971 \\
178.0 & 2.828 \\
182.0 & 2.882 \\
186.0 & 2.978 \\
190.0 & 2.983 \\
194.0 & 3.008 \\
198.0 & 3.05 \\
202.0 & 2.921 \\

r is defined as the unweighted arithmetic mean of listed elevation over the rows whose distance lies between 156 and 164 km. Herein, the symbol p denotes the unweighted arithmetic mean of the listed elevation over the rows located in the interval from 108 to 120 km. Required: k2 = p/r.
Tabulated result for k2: 1.012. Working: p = 2.97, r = 2.93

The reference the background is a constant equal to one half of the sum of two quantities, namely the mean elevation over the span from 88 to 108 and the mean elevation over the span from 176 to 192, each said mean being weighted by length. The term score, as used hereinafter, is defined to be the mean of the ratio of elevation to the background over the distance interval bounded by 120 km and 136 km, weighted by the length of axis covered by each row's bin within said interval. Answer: 0.987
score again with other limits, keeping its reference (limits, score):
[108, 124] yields 0.985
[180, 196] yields 0.986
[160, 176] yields 0.971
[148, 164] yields 0.995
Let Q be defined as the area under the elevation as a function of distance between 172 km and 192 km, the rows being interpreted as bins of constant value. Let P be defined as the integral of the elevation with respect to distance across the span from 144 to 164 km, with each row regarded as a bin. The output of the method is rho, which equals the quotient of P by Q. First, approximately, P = 59.7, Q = 58.6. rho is 1.02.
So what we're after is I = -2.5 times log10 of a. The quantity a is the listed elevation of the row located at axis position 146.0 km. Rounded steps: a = 2.967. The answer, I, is -1.18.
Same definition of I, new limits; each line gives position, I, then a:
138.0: -1.19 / 3.006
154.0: -1.18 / 2.976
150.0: -1.23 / 3.116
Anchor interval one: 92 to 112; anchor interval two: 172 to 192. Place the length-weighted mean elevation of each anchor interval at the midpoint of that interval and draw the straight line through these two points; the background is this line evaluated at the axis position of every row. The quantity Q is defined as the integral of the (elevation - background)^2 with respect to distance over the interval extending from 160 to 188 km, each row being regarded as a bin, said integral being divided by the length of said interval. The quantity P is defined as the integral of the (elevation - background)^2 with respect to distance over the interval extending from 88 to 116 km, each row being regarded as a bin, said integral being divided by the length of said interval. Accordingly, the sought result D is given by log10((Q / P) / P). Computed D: 2.2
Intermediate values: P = 0.0052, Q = 0.0045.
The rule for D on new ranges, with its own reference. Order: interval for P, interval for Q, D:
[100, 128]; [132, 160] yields 1.5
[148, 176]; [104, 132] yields 2.8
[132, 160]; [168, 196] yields 2.4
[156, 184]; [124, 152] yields 2.5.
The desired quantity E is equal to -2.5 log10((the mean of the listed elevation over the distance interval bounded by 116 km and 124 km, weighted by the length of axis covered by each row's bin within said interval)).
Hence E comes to -1.15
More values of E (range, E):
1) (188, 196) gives -1.19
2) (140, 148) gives -1.17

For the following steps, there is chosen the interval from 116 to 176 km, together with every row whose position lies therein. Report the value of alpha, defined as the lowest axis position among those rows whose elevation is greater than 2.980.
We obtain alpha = 126.0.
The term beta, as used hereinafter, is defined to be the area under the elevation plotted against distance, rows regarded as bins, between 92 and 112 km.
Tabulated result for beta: 61.7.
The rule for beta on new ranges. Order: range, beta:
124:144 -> 59.5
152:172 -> 58.7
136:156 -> 60.0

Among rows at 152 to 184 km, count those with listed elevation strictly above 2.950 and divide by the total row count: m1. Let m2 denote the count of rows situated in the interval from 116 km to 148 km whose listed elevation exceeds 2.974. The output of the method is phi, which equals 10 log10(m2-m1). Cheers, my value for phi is 2.1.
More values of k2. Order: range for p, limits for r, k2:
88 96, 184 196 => 1.056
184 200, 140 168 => 1.013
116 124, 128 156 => 0.968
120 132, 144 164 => 0.998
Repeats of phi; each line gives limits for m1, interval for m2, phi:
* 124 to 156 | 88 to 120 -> 7.2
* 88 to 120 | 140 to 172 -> 3.5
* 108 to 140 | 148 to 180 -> 4.0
